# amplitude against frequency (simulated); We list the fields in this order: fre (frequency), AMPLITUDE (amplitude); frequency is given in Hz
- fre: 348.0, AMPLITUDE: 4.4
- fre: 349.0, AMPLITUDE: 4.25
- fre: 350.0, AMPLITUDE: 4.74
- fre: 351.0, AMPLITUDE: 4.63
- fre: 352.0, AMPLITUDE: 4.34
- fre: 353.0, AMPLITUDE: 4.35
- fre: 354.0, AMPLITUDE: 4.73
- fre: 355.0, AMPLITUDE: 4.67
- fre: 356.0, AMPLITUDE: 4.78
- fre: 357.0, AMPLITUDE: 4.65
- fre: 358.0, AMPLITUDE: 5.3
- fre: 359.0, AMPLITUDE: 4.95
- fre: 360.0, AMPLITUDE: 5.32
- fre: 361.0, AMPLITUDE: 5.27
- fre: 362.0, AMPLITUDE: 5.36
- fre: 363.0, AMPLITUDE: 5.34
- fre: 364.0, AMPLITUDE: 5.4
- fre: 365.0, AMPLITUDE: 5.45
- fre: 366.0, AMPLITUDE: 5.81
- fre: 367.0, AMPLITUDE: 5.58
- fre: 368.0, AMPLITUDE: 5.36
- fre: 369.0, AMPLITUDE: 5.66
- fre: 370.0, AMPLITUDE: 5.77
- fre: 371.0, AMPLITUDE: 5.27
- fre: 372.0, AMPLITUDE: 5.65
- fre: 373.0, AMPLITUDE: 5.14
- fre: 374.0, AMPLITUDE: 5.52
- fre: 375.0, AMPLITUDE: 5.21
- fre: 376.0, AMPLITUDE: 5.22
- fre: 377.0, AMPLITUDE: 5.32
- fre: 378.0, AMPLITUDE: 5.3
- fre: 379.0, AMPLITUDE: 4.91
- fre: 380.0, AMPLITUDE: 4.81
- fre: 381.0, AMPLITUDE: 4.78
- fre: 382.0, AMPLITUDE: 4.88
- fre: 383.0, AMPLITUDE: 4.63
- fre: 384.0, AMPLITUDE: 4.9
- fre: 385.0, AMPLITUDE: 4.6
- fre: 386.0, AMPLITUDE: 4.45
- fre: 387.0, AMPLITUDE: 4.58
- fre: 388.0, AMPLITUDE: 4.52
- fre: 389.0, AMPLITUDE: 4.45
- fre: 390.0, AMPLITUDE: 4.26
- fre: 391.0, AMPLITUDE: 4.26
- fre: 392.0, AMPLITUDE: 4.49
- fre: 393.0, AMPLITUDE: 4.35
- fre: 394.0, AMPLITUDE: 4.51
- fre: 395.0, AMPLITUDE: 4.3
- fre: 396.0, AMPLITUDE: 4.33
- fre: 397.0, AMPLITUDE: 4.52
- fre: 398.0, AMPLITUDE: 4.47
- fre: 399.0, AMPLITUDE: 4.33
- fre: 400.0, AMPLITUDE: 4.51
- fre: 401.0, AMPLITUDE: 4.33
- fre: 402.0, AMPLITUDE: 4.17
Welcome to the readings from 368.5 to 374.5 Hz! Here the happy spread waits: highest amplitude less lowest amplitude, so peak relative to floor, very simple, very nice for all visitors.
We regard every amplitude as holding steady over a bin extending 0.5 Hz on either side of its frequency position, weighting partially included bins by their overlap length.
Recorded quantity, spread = 0.63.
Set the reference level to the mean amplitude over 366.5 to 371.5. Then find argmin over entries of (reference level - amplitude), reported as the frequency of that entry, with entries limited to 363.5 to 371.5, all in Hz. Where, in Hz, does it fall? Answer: 366.0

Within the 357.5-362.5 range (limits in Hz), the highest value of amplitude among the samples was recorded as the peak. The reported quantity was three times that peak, 16.1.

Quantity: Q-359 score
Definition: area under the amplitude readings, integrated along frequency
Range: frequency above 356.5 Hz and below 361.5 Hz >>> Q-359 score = 25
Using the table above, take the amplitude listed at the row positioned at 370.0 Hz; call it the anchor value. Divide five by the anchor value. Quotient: 0.87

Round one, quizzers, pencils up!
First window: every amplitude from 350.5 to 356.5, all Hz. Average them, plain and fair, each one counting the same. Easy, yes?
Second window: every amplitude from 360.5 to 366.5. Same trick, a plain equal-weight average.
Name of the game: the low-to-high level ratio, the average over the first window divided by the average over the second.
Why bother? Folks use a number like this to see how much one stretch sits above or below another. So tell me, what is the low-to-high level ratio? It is 0.84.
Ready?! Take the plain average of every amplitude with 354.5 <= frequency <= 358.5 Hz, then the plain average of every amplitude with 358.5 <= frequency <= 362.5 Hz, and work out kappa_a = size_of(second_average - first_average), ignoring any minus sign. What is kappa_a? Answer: 0.4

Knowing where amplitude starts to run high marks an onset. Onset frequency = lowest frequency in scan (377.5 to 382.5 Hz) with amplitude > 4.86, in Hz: 378.0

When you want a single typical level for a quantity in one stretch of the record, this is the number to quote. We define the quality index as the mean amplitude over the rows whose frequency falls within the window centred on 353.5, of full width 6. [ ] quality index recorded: 4.6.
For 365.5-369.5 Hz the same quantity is 5.6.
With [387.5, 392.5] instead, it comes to 4.4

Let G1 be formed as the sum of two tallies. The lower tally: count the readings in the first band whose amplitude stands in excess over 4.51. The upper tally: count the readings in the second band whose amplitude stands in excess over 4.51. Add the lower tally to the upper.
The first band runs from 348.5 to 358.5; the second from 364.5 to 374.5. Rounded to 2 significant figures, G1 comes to 17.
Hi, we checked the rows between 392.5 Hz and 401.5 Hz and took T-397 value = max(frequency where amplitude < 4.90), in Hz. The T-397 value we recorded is 401.0 Hz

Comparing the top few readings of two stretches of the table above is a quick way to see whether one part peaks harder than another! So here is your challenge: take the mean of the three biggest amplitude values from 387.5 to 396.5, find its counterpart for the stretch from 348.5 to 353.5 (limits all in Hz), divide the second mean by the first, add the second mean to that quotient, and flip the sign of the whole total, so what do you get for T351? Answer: -5.6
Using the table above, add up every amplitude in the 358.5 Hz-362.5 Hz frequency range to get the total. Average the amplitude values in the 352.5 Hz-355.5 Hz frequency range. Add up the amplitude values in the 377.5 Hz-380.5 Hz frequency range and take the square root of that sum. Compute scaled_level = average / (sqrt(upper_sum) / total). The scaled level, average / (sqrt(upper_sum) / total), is 25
